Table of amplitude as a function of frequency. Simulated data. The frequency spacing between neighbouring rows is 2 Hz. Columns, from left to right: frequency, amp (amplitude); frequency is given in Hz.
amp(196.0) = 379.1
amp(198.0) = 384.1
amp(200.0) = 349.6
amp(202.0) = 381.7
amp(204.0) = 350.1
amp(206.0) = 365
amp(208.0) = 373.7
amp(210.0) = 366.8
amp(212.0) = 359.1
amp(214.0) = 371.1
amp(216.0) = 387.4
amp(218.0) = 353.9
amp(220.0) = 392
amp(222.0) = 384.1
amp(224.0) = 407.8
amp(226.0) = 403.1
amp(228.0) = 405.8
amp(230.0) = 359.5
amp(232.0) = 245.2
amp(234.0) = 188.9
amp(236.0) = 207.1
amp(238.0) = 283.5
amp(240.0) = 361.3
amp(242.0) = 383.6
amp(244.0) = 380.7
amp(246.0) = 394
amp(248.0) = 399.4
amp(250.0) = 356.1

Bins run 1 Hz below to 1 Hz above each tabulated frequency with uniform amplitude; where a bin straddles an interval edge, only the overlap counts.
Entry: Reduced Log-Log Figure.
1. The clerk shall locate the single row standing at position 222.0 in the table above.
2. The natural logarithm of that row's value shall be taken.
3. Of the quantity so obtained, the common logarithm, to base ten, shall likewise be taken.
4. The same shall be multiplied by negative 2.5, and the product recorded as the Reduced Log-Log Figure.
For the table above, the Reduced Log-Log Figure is -1.94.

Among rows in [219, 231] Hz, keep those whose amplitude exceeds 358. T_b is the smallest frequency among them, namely 220.0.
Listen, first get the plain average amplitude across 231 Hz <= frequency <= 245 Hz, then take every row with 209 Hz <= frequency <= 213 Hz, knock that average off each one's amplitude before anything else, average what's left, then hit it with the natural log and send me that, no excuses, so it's 4.25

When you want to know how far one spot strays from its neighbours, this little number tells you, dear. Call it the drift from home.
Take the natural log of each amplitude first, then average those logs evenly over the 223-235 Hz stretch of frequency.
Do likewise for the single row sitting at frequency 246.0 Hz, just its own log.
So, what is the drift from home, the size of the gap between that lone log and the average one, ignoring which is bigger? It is 0.20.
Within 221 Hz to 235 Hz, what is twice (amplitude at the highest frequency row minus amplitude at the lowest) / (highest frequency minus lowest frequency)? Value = -33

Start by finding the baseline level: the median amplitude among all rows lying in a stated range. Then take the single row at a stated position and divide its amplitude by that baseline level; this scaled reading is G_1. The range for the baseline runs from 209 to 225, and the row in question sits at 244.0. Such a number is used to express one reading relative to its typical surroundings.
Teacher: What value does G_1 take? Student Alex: 1.01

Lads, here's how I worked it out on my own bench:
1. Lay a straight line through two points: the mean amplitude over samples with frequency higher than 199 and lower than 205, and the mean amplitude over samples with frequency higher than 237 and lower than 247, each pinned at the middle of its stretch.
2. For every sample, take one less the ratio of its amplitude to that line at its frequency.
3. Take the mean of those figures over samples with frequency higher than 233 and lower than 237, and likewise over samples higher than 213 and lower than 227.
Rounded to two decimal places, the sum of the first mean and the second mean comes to 0.38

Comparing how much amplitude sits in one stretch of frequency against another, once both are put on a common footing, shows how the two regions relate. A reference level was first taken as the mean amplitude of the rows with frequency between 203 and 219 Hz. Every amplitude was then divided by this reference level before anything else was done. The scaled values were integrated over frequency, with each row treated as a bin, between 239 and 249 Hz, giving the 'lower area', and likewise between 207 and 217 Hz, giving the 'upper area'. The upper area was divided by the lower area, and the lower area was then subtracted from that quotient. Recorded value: -9.5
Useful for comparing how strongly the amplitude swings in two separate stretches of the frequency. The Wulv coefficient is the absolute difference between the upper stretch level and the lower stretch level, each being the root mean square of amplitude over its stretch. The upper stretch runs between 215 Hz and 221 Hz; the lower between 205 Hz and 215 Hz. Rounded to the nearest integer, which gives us 11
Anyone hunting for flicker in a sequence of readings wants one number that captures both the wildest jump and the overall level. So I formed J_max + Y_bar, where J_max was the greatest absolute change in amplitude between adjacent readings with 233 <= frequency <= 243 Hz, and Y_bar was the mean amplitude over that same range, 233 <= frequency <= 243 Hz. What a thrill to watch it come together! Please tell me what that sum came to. 363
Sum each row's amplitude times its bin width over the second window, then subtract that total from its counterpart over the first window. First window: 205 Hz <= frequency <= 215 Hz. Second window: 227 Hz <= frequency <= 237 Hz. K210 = 858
